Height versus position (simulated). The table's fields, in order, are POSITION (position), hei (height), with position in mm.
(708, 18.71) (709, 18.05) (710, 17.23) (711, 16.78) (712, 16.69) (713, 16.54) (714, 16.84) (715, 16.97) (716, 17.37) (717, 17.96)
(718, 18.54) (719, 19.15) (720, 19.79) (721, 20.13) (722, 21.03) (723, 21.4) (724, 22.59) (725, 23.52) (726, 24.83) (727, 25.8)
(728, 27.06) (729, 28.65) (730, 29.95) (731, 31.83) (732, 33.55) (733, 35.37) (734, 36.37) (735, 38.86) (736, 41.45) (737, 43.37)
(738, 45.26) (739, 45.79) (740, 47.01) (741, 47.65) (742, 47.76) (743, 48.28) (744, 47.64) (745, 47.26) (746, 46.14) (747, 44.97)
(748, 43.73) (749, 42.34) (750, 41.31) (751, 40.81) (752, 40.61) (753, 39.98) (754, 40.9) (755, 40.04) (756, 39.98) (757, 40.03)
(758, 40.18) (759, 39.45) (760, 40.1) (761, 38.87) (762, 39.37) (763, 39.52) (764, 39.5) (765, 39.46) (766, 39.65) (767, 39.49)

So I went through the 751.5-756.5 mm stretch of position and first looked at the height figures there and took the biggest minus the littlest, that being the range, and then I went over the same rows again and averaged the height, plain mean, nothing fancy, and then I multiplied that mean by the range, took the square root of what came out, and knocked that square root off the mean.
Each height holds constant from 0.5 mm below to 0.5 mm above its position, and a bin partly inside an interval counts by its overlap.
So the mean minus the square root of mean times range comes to 34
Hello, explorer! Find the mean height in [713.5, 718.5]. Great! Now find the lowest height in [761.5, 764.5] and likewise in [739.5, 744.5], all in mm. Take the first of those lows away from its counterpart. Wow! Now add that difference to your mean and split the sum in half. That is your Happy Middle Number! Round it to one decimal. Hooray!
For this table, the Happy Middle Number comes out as 12.6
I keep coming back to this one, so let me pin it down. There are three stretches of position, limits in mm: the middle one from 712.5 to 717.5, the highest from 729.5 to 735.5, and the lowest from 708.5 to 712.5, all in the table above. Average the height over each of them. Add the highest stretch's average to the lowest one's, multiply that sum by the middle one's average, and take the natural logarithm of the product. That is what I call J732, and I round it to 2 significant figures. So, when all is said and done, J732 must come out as 6.8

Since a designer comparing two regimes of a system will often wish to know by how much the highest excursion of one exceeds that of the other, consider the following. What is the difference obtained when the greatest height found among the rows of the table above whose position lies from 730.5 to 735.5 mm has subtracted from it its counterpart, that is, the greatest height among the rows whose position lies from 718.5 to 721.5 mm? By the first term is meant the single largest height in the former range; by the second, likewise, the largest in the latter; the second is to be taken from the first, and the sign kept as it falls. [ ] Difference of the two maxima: 19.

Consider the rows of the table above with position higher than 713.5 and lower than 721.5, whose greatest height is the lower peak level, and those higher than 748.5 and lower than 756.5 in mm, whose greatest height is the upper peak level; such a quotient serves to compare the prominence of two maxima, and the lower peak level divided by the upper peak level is 0.48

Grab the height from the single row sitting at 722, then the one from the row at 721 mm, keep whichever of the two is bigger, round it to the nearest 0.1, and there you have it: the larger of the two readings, 21.0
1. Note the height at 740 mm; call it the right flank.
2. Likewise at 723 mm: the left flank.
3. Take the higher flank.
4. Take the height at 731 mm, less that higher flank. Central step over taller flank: -15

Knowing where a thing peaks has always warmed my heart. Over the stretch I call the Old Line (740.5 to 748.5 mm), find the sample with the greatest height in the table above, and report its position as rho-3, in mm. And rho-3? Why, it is 743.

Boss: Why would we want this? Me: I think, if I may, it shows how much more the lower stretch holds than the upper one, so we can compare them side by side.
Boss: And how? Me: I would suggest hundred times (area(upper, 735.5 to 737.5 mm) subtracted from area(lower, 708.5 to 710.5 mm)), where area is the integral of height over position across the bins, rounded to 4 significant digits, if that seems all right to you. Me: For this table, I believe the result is -4954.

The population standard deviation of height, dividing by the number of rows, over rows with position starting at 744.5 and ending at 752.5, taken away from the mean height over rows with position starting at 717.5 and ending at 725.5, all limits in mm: 18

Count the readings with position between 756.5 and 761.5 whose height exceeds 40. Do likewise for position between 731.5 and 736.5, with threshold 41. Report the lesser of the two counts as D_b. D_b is 1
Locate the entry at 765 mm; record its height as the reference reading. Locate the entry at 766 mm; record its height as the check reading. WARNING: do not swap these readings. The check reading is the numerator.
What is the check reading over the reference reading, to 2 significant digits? 1.0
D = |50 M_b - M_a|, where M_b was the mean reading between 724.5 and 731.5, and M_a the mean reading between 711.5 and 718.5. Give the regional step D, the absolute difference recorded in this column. 1352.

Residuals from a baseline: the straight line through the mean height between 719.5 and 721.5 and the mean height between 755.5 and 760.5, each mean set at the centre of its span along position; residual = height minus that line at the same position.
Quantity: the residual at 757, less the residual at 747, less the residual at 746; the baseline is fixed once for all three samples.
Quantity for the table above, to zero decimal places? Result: -23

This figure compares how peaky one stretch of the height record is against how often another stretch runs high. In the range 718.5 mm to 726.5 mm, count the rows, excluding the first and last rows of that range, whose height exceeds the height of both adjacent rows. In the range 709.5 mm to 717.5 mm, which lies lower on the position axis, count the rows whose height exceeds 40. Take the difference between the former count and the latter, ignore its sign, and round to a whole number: 0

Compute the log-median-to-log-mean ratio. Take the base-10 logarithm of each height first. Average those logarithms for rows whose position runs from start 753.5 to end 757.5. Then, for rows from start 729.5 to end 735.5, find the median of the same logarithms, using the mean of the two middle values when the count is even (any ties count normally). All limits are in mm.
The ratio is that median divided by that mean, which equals 0.96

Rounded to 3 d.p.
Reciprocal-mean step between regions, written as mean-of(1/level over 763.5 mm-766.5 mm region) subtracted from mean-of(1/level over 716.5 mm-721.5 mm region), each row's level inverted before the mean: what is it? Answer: 0.027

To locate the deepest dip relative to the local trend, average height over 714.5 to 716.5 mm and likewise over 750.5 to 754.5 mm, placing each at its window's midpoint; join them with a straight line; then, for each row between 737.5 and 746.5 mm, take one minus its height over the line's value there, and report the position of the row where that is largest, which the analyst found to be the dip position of 746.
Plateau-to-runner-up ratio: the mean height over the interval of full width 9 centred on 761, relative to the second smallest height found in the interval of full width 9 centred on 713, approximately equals 2.37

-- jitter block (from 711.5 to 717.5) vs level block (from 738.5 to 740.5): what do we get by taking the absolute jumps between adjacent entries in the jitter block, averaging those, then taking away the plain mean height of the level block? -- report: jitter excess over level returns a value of -46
